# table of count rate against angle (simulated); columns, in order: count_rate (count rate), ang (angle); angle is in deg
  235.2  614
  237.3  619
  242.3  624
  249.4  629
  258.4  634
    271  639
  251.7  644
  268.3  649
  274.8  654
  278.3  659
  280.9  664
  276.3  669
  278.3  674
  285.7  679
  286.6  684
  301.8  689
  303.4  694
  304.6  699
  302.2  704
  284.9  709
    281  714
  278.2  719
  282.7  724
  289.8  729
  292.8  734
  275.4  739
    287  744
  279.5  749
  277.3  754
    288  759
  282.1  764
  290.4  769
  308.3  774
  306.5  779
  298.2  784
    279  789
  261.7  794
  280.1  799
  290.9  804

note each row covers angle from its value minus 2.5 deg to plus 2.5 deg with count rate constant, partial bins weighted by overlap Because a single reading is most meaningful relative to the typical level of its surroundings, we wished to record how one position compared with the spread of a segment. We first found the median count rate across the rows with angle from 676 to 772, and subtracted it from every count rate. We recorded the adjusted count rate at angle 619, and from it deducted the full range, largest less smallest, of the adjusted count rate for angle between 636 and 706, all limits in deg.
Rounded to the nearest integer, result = -102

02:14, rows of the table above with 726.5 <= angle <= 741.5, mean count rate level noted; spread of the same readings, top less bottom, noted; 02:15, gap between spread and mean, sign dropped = 269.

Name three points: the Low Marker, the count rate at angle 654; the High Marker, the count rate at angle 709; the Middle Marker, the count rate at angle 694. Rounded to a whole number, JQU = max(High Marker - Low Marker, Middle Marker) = 303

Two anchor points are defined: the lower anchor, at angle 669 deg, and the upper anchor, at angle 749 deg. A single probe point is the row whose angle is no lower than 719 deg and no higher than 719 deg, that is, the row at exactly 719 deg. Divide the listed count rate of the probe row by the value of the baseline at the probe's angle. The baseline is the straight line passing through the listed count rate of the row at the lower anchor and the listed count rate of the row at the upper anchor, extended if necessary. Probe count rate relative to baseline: 1.00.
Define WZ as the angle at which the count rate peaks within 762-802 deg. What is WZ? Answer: 774 deg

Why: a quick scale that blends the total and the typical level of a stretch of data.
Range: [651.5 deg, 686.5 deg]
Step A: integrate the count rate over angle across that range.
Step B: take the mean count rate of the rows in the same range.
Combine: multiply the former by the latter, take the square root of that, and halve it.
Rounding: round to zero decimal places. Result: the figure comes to 829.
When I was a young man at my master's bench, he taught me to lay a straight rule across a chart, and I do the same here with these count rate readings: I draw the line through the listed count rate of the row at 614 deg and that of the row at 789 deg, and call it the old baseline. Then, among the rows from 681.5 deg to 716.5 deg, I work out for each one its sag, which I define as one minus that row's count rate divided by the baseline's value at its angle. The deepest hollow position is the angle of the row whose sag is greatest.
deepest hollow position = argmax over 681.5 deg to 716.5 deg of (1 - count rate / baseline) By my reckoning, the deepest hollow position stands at 714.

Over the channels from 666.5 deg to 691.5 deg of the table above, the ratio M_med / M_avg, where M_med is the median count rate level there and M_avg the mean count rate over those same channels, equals 1.00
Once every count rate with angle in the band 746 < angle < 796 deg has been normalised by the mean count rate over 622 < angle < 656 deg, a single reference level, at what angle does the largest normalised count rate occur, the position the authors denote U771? 774 deg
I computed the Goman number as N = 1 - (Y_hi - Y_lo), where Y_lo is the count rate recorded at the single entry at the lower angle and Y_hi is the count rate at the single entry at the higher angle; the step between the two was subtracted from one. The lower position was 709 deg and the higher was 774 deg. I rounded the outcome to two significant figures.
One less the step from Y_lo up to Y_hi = -22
